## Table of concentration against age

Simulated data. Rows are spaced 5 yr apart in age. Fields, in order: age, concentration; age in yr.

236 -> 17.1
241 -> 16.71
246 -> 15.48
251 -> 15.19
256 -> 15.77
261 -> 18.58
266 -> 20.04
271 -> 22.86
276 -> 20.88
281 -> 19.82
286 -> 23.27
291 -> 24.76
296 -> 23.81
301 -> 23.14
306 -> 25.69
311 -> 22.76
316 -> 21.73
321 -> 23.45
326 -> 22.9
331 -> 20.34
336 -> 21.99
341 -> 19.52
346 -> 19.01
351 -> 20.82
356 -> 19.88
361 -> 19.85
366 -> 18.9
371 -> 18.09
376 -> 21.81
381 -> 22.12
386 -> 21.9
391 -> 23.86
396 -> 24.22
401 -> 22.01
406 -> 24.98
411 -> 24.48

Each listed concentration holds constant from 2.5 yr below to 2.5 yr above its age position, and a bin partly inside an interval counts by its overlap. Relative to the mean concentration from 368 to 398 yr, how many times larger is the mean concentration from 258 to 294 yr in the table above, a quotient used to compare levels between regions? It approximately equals 0.98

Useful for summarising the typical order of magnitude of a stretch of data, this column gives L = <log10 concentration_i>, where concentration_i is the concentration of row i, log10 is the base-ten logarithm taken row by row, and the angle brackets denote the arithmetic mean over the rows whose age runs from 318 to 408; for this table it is 1.33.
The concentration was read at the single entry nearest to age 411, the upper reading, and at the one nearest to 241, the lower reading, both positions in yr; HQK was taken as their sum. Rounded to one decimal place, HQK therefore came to 41.2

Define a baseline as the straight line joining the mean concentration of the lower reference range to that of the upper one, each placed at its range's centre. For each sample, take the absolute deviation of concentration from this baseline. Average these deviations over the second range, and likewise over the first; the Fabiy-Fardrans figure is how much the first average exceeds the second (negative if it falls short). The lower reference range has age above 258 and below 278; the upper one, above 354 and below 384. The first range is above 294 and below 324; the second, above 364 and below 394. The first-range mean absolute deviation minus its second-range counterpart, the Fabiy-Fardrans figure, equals 0.9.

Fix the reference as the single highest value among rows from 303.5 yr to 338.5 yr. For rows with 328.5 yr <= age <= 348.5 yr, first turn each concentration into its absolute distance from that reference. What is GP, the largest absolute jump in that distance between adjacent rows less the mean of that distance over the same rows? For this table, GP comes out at -3.0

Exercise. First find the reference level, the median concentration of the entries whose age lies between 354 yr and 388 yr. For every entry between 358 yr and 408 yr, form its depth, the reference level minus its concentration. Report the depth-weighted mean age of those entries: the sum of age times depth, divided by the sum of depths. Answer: 397.3 yr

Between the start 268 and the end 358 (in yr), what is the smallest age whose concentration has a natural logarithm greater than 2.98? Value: 271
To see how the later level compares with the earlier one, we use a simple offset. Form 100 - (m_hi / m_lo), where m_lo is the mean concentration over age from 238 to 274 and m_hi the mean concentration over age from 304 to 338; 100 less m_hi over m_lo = 98.7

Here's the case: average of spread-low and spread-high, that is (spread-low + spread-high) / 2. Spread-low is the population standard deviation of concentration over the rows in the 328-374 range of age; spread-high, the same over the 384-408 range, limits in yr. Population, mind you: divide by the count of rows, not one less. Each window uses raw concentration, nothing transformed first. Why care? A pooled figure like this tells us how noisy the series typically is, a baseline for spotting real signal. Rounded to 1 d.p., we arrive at 1.2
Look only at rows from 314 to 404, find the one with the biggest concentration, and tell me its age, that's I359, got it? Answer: 396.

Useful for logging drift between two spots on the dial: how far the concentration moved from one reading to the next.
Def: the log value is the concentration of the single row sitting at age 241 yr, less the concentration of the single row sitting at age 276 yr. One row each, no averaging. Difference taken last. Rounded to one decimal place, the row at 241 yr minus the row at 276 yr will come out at -4.2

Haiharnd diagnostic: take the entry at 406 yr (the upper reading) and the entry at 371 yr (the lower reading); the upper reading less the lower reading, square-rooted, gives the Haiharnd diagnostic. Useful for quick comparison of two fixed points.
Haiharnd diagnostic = 2.6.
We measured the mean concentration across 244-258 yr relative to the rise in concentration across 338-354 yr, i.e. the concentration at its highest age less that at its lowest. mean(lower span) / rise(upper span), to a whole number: 12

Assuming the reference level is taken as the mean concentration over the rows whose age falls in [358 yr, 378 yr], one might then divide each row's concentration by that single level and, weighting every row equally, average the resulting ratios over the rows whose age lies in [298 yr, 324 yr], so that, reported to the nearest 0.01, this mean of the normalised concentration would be 1.19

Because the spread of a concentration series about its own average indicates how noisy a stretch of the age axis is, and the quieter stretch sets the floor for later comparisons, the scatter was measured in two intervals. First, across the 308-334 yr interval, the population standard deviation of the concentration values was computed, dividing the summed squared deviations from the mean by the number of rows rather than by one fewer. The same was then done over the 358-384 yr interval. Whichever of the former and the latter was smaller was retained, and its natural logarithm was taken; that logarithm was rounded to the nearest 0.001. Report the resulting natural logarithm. 0.094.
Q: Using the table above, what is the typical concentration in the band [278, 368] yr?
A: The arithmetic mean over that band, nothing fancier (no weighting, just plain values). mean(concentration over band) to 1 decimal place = 21.8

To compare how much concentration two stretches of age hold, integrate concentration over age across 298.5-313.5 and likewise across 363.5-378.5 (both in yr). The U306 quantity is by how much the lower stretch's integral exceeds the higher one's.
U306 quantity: 64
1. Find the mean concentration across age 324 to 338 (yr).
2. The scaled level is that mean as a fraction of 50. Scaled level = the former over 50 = 0.43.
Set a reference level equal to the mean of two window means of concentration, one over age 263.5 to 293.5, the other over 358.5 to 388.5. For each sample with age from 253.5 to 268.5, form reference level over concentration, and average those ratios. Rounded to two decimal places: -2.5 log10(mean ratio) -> -0.18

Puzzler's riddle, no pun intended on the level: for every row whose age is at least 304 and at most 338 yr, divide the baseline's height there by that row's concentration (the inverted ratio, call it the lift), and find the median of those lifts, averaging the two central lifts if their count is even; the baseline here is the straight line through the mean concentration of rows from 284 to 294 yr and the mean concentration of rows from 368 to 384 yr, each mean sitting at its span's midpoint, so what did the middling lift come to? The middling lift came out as 1.01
